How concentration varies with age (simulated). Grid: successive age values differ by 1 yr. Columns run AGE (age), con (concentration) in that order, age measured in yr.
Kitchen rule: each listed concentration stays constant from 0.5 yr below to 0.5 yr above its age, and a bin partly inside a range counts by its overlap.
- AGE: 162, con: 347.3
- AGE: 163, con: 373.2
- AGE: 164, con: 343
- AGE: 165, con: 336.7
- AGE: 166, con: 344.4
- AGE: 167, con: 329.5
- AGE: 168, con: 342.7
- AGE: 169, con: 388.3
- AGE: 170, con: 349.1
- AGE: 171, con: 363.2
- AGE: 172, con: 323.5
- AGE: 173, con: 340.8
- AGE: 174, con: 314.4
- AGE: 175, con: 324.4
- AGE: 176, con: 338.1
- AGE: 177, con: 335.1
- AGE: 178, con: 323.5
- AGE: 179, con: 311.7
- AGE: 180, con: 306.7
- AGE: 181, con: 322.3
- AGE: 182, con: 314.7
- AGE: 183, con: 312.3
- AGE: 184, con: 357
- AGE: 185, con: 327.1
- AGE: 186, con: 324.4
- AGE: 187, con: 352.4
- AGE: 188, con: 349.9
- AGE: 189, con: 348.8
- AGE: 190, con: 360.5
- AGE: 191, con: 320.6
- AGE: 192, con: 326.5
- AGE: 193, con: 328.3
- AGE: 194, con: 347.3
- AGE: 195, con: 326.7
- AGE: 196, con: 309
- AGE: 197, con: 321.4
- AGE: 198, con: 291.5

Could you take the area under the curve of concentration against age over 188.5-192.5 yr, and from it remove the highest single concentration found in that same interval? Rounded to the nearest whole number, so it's 996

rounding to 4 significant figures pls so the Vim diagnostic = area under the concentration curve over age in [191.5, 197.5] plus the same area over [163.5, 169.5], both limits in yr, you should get 4044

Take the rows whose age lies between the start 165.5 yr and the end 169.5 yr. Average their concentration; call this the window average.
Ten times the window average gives 3512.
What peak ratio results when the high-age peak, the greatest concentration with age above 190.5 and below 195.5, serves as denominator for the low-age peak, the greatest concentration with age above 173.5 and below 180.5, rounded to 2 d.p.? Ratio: 0.97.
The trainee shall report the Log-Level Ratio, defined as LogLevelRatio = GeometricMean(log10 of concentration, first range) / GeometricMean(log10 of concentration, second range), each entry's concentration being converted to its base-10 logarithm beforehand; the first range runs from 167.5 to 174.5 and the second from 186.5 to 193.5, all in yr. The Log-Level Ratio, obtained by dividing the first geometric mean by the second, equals 1.00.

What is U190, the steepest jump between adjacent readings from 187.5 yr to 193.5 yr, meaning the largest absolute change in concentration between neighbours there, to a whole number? 40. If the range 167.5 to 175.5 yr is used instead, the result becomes 46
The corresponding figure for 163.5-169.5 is 46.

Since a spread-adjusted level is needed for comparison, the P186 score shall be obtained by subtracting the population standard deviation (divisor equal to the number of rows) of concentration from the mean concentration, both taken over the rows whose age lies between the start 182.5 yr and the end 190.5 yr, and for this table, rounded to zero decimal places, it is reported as 325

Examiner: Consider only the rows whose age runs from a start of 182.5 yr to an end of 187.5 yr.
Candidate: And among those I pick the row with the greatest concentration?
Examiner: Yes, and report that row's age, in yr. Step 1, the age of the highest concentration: 184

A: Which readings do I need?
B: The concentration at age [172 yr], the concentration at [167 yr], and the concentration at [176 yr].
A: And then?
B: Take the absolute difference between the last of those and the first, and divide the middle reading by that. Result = 23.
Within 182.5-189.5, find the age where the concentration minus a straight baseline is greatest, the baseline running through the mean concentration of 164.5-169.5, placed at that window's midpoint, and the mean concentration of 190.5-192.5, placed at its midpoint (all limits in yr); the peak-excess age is 184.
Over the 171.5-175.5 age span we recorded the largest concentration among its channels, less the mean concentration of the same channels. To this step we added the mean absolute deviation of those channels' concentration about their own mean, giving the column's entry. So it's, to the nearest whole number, 23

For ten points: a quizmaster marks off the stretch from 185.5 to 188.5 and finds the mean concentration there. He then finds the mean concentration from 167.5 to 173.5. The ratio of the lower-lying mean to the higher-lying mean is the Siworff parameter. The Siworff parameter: 1.03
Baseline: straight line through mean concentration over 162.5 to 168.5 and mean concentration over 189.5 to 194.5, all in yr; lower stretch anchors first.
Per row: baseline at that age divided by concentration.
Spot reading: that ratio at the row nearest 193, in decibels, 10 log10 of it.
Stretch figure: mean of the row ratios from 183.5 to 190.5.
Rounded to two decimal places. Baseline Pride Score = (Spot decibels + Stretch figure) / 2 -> 0.54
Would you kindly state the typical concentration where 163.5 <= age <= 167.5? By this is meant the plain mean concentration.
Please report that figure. 338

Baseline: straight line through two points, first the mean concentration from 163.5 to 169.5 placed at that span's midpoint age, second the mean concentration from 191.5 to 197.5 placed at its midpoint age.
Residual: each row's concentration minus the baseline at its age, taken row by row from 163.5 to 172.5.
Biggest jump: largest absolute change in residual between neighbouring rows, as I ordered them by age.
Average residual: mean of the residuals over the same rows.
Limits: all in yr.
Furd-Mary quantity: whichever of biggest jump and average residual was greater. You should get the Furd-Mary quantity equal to 46.3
